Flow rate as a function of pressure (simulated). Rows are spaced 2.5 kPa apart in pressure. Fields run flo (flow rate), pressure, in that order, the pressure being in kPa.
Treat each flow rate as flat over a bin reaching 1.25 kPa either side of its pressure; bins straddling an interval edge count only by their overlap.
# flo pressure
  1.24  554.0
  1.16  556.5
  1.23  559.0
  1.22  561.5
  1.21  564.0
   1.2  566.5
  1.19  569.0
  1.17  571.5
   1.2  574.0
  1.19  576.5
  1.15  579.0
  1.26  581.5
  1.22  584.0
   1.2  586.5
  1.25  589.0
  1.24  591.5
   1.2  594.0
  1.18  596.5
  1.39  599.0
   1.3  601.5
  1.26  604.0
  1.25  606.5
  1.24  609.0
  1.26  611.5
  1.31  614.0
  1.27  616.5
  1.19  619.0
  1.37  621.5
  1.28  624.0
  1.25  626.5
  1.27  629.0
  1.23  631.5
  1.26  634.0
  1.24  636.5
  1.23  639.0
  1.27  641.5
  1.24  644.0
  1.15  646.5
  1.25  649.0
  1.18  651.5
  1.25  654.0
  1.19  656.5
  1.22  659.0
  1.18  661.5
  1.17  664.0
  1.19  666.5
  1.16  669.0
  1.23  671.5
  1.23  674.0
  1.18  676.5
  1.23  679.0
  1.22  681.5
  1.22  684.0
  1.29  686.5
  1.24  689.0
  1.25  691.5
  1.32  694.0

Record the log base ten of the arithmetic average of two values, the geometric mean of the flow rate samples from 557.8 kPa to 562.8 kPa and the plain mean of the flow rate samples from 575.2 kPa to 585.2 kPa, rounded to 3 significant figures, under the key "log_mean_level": 0.0846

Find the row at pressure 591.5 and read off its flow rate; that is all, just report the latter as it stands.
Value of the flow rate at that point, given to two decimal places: 1.24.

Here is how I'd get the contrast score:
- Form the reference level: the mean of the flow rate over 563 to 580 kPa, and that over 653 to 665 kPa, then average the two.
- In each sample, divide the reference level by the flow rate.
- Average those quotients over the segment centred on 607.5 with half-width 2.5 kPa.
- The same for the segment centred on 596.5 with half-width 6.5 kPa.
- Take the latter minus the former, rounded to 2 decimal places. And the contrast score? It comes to -0.01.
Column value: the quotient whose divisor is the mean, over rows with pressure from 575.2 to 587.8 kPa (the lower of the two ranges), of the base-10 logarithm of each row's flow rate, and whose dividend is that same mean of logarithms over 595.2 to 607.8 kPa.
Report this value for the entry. 1.3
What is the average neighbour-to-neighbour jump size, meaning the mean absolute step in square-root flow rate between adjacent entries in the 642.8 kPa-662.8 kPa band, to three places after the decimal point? 0.030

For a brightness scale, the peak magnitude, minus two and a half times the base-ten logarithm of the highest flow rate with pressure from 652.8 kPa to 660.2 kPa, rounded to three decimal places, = -0.242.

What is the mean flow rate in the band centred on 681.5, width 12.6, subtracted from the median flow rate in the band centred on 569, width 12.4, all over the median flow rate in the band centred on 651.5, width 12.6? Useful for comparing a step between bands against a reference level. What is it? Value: -0.024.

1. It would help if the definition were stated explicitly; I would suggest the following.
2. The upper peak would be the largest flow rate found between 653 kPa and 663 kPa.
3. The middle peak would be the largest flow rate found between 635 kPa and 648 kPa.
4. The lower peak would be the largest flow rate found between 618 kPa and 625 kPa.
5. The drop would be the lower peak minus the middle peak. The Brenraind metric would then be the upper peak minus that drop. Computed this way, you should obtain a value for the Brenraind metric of 1.15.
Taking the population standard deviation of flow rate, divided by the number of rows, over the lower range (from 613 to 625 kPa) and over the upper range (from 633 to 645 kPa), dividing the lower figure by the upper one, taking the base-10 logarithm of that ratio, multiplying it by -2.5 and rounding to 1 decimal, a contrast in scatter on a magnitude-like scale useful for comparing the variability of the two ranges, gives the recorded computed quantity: -1.5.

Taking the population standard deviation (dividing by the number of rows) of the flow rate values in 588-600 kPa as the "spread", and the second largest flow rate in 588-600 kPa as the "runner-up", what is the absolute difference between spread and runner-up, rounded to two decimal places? 1.18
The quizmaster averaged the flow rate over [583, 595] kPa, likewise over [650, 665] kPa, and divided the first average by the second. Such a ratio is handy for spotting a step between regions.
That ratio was 1.02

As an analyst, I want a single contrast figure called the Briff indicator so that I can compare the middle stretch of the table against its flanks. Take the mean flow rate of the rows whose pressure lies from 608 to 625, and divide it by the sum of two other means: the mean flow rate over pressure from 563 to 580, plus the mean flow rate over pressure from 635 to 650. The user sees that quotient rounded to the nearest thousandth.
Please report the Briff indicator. 0.527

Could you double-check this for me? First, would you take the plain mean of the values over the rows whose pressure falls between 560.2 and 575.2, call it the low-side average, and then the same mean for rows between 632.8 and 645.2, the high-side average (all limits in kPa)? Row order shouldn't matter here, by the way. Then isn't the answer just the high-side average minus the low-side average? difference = 0.05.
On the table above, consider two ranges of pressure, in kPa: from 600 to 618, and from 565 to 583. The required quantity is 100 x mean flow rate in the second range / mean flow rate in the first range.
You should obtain 94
